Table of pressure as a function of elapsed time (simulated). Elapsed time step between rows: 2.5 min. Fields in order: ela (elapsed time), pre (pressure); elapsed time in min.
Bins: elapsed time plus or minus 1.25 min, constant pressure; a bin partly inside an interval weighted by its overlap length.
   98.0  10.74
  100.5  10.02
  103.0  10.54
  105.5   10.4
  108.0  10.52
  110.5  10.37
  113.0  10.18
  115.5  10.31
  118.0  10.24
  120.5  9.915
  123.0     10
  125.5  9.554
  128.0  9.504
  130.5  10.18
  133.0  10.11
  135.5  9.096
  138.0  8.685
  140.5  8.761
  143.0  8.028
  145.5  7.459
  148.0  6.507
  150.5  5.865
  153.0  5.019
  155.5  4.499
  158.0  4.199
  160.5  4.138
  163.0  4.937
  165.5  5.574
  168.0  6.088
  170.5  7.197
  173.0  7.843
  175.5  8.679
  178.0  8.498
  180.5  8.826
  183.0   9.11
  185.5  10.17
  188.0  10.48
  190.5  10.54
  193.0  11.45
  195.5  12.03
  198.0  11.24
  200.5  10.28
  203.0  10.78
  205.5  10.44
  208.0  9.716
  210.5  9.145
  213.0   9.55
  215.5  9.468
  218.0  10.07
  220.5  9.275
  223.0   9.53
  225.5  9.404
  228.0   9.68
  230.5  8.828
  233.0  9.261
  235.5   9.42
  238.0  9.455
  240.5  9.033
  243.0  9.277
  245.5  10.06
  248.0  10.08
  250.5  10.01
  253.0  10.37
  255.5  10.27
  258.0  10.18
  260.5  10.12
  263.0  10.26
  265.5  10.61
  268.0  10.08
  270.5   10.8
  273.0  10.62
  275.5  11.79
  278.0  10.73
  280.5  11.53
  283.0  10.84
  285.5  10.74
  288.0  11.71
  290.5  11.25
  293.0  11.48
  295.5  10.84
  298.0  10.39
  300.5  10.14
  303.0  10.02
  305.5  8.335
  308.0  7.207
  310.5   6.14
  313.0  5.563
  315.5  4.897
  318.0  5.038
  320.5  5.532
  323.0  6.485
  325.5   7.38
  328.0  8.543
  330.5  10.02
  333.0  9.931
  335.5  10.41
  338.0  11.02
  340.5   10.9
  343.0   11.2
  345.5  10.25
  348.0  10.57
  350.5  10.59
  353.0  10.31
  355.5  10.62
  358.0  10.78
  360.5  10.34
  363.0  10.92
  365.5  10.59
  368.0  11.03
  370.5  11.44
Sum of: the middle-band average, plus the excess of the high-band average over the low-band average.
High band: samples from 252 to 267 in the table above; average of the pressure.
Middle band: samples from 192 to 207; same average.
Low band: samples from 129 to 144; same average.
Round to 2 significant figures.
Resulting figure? 12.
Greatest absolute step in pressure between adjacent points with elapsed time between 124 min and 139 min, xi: 1.0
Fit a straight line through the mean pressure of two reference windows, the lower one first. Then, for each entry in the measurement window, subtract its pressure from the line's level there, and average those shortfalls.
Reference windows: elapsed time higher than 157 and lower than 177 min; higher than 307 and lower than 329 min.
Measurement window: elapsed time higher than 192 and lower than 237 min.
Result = -3.8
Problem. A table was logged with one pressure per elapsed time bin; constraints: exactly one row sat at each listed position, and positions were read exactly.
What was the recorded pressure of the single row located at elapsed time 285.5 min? 10.74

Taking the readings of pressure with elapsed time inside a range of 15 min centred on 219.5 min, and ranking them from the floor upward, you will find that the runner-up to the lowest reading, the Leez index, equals 9.404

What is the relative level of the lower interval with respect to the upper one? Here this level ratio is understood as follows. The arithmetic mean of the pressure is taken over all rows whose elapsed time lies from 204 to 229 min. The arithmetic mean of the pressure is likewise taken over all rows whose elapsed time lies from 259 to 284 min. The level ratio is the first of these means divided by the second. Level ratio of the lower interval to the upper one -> 0.90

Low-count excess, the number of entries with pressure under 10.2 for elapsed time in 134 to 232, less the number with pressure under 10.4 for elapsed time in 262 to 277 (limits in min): 29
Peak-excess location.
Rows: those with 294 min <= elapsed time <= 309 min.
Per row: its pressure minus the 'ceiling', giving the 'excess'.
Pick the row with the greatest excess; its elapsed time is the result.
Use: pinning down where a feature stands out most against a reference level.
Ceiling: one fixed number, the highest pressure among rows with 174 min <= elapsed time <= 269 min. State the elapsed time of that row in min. 295.5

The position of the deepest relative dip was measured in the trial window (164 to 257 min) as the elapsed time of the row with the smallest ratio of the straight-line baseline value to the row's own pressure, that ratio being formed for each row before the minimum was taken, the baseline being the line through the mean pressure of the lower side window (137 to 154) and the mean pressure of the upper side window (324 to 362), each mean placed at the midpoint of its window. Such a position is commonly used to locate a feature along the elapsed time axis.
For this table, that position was 195.5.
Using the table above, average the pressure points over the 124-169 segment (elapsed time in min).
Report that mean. 7.1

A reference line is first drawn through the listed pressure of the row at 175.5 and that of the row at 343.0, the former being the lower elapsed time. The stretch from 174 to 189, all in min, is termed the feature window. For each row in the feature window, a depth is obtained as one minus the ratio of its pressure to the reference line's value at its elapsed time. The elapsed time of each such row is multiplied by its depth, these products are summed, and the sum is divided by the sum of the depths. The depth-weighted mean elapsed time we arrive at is 186.9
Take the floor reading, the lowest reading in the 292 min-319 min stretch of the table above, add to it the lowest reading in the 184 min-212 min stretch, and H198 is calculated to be 14.0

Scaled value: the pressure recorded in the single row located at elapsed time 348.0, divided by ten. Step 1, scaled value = 1.06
